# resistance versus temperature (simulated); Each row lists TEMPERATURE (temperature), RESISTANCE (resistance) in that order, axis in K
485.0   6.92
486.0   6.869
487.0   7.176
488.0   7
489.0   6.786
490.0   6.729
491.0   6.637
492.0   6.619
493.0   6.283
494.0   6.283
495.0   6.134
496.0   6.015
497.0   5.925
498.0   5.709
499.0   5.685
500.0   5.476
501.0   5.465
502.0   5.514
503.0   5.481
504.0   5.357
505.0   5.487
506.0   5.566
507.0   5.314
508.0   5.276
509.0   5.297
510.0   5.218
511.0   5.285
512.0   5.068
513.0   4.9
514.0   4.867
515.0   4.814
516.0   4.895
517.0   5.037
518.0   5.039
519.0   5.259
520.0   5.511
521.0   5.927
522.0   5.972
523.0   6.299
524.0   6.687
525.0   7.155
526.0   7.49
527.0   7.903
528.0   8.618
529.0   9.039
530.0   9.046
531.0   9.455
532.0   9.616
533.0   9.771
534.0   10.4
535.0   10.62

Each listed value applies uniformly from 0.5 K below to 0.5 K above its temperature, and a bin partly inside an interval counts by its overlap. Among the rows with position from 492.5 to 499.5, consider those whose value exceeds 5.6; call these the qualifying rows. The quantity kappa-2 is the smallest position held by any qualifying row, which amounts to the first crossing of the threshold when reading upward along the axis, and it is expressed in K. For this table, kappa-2 493.0 K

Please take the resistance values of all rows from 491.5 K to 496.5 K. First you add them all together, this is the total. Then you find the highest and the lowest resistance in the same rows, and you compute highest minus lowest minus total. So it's -31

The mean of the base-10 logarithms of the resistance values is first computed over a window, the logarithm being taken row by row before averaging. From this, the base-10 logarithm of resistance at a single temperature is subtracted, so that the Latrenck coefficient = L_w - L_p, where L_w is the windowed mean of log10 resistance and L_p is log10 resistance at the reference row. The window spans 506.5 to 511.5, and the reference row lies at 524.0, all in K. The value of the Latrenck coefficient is -0.10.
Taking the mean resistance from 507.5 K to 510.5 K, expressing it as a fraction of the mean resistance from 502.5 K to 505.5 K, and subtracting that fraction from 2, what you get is 1.03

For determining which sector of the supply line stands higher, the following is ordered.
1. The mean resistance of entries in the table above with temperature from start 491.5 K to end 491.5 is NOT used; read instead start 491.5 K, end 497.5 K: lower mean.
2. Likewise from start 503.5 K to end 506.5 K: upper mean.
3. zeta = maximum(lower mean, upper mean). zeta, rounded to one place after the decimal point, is 6.2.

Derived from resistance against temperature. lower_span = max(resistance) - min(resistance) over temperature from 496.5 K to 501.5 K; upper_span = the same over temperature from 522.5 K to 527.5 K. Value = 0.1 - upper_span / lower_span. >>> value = -3.4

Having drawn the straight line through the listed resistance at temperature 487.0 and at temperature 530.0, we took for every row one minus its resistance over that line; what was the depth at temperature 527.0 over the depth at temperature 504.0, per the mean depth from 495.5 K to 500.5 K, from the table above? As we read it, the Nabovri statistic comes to 1.4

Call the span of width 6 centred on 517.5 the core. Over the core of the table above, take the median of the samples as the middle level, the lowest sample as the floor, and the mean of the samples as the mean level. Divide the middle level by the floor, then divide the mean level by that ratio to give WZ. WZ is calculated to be 4.9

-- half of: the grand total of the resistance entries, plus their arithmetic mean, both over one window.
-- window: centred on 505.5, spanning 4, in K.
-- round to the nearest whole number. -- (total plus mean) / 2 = 14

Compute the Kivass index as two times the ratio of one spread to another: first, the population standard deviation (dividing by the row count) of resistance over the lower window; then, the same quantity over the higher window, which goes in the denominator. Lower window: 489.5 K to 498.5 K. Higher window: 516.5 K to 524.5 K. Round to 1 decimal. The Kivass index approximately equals 1.2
